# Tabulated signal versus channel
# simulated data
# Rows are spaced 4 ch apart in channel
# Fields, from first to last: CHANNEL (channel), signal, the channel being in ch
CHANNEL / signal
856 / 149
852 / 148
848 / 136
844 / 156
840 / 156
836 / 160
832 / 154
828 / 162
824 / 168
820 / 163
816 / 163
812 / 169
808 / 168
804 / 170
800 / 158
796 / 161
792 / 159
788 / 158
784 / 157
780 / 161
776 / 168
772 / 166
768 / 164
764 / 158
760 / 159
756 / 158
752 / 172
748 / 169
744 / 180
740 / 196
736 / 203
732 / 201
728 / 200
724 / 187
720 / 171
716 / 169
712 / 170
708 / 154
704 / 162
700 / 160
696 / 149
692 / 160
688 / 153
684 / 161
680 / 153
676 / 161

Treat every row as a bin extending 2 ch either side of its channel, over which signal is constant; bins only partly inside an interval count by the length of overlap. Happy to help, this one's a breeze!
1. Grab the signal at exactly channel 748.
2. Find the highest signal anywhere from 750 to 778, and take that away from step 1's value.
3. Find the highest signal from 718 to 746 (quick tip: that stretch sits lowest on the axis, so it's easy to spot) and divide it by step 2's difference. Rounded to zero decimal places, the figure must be -68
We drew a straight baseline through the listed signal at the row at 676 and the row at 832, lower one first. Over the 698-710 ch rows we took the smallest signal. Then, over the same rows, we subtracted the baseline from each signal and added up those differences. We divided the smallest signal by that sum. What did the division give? -48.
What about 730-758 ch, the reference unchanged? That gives 1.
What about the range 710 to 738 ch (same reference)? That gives 1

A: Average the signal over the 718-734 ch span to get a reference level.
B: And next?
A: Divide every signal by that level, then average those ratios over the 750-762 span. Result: 0.859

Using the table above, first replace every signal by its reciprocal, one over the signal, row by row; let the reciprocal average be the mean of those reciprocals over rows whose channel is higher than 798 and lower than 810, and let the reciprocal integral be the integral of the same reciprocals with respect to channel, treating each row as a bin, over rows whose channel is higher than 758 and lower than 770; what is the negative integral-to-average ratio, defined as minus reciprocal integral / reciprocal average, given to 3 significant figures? -12.4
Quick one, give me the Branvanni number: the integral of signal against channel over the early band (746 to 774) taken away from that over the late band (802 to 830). 68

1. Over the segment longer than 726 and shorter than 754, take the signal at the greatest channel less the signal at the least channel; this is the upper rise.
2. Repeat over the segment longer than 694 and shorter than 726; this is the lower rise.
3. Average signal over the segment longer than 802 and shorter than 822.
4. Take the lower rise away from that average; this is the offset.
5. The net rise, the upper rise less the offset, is -157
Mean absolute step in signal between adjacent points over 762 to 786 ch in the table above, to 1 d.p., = 4.2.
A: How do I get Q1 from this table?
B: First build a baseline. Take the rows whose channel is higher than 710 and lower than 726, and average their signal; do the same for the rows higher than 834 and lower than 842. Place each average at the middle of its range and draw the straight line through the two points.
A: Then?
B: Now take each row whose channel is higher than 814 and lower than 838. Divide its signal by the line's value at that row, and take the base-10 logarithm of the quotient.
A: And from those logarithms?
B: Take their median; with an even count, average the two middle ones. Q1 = 0.01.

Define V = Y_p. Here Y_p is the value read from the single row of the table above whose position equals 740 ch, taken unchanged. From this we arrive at 196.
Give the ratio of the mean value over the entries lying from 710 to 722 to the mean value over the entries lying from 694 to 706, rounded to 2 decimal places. 1.08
